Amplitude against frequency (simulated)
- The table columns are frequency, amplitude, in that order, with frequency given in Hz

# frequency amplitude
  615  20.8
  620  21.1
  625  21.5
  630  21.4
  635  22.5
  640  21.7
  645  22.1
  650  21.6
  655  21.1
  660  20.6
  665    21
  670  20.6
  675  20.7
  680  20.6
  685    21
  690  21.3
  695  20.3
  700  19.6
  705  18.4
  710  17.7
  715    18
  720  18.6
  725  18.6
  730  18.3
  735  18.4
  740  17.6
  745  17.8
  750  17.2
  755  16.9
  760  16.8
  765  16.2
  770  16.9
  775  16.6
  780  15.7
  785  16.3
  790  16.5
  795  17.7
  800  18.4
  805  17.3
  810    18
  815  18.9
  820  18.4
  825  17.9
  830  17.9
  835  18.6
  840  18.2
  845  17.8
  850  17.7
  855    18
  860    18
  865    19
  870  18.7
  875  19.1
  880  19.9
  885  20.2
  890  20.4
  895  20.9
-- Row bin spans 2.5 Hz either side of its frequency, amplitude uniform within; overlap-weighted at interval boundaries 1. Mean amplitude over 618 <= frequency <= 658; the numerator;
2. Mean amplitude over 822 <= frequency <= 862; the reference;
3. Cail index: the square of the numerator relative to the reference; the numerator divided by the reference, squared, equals 1.44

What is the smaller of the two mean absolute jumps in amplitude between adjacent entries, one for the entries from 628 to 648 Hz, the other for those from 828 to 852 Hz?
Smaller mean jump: 0.40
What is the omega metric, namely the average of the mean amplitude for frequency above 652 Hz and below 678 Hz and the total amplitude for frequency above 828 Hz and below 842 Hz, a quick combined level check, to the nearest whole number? 38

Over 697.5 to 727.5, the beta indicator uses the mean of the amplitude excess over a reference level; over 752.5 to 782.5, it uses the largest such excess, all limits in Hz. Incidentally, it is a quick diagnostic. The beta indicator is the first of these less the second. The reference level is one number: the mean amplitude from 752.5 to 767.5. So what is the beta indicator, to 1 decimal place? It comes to 1.6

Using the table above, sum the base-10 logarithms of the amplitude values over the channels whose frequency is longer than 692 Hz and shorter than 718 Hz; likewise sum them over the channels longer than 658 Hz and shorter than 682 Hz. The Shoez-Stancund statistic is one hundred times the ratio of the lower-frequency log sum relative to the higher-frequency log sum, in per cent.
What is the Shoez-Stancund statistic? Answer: 103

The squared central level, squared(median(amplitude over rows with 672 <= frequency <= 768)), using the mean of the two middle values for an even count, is 339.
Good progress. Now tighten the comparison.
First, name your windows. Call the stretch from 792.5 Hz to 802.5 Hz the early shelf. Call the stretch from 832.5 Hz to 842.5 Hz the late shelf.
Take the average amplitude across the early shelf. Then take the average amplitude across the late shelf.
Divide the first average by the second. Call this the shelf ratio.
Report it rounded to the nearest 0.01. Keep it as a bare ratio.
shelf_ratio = 0.98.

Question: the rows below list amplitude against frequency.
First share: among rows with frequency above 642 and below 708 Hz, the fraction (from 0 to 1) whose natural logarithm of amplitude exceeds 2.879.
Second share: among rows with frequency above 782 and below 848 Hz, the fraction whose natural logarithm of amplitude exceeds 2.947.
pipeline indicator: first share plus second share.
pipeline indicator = 1.00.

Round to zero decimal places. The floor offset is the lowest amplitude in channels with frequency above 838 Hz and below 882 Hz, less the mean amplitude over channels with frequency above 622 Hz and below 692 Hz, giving -4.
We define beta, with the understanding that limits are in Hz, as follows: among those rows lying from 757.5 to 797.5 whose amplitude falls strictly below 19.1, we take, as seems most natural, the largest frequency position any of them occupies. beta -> 795 Hz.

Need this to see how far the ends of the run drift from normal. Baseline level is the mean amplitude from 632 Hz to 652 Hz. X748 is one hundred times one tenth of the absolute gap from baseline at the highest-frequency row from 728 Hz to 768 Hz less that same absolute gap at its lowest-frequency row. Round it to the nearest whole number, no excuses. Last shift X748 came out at 21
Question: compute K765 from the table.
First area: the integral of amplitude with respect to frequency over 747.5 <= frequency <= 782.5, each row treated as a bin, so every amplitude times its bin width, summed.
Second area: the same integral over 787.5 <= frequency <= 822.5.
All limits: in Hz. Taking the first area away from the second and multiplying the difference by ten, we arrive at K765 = 445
